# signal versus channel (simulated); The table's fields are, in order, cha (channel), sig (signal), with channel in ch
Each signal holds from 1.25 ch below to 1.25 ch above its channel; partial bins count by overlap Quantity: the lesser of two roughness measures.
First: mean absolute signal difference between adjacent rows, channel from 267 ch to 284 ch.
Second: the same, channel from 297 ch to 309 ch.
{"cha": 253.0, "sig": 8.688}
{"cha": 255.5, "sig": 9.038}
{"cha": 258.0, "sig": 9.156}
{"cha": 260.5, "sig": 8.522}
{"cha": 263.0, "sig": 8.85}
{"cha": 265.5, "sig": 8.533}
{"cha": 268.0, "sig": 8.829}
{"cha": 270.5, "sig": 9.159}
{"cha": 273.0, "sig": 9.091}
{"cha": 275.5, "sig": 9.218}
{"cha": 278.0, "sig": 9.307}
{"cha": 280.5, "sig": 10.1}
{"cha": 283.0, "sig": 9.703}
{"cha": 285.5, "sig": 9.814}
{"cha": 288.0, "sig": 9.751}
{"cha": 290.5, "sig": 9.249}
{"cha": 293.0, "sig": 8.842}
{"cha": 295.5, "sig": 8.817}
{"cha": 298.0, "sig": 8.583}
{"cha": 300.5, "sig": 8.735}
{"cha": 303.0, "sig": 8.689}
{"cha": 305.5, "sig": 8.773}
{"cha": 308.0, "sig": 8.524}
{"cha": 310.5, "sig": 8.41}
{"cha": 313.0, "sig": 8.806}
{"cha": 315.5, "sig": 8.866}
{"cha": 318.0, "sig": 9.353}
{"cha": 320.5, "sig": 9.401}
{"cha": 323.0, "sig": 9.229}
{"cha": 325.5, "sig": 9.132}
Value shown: 0.13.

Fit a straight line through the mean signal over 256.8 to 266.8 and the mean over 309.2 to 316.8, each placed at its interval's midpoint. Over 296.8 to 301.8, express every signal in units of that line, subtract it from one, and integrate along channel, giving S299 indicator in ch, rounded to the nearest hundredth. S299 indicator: 0.03 ch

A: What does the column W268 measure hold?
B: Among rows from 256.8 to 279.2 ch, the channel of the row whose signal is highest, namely 278.0 ch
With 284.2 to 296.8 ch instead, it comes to 285.5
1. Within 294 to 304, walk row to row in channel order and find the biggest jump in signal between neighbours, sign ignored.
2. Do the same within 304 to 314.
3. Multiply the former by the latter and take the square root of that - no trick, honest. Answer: 0.30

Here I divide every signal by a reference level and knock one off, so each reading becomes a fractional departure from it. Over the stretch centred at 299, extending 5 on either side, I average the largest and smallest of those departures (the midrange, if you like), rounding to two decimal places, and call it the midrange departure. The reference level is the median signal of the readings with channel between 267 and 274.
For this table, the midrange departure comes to -0.04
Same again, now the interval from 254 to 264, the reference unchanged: -0.03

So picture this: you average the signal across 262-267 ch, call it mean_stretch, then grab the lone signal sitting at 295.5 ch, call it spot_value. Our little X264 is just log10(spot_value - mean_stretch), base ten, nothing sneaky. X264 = -0.90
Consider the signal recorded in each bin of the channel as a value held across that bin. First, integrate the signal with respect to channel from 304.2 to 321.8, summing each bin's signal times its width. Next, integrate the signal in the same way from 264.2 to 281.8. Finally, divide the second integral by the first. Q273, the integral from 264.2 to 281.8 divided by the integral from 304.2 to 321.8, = 1.03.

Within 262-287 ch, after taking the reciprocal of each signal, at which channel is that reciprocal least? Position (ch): 280.5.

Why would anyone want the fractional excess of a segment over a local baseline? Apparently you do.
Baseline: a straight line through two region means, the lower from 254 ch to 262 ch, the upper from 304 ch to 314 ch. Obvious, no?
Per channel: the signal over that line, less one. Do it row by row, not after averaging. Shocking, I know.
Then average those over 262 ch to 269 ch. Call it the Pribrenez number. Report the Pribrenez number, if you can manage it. -0.01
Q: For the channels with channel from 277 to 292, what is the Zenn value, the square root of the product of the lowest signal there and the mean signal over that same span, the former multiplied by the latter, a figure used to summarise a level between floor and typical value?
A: 9.45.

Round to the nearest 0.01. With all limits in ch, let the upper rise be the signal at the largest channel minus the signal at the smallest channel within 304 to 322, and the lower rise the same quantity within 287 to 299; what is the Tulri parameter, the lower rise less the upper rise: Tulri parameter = -1.80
